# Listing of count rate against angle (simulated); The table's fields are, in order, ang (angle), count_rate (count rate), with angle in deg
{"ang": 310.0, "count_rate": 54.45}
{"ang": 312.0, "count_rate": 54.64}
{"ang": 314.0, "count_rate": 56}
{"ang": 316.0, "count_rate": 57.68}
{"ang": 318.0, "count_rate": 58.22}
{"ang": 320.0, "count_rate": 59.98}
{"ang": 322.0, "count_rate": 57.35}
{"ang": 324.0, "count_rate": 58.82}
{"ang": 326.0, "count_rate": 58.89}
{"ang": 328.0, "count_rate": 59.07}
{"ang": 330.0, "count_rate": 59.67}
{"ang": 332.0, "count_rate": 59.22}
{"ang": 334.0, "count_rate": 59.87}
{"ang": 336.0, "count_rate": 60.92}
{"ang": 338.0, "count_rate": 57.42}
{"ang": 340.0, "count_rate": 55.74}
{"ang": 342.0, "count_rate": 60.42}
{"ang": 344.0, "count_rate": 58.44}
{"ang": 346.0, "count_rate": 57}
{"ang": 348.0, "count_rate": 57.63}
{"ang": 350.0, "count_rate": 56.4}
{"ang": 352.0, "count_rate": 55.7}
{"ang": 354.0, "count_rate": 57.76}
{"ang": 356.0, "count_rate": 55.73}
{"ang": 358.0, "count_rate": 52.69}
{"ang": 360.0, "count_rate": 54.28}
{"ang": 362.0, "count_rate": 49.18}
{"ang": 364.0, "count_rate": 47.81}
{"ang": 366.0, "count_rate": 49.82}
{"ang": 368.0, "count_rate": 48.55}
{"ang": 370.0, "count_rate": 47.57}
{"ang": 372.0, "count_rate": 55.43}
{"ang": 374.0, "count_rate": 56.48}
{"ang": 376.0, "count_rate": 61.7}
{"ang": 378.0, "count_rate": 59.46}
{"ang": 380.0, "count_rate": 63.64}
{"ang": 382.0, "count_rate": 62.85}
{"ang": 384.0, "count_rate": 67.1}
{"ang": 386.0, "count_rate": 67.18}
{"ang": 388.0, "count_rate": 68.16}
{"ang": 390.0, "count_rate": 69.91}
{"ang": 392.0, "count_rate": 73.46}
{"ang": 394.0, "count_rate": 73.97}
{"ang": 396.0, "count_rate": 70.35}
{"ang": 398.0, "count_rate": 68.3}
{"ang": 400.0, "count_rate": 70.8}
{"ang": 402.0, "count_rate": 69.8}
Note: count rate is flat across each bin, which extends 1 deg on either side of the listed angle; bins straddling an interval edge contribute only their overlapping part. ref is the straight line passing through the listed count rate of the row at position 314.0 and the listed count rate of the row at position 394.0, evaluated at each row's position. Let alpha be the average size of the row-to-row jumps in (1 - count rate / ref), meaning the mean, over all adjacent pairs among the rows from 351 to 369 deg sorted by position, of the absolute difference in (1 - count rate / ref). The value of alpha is 0.036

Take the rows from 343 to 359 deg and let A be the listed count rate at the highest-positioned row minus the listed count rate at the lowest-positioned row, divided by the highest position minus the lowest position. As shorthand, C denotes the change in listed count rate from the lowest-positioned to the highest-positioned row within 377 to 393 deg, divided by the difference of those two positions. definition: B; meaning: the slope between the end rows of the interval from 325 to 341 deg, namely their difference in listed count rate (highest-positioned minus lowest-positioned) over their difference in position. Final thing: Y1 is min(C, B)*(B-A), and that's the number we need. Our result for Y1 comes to -0.04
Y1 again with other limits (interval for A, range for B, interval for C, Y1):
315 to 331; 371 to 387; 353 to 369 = -0.46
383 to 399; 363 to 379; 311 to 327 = 0.23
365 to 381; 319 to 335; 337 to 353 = 0.12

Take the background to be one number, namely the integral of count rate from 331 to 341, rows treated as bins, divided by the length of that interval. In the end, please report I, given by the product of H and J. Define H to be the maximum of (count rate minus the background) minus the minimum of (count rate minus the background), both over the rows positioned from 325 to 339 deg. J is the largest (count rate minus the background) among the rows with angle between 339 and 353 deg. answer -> 6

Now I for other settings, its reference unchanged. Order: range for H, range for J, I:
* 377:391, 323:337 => 24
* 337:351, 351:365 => -4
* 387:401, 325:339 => 13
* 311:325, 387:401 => 82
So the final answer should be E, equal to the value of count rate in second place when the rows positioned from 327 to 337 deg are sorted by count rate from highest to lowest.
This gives 59.87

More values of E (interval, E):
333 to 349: 60.42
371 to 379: 59.46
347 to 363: 57.63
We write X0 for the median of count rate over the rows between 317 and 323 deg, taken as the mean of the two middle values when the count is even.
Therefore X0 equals 58.2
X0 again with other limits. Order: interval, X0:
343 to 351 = 57.3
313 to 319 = 57.7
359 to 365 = 49.2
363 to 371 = 48.2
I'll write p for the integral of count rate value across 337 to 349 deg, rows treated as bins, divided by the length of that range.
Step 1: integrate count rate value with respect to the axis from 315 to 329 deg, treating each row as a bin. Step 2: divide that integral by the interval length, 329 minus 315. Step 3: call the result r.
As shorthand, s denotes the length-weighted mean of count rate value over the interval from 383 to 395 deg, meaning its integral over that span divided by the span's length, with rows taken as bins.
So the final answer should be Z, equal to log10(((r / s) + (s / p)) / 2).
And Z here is 0.010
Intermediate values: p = 58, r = 59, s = 70.0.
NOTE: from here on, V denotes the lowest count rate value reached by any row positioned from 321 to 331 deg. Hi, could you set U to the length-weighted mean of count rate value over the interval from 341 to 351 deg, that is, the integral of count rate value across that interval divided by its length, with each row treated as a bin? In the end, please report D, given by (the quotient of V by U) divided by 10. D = 0.10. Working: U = 58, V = 57.35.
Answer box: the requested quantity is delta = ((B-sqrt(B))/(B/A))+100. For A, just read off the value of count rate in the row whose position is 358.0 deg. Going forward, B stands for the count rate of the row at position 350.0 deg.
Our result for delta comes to 146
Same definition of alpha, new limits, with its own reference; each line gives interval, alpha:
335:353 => 0.035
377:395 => 0.025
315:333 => 0.015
